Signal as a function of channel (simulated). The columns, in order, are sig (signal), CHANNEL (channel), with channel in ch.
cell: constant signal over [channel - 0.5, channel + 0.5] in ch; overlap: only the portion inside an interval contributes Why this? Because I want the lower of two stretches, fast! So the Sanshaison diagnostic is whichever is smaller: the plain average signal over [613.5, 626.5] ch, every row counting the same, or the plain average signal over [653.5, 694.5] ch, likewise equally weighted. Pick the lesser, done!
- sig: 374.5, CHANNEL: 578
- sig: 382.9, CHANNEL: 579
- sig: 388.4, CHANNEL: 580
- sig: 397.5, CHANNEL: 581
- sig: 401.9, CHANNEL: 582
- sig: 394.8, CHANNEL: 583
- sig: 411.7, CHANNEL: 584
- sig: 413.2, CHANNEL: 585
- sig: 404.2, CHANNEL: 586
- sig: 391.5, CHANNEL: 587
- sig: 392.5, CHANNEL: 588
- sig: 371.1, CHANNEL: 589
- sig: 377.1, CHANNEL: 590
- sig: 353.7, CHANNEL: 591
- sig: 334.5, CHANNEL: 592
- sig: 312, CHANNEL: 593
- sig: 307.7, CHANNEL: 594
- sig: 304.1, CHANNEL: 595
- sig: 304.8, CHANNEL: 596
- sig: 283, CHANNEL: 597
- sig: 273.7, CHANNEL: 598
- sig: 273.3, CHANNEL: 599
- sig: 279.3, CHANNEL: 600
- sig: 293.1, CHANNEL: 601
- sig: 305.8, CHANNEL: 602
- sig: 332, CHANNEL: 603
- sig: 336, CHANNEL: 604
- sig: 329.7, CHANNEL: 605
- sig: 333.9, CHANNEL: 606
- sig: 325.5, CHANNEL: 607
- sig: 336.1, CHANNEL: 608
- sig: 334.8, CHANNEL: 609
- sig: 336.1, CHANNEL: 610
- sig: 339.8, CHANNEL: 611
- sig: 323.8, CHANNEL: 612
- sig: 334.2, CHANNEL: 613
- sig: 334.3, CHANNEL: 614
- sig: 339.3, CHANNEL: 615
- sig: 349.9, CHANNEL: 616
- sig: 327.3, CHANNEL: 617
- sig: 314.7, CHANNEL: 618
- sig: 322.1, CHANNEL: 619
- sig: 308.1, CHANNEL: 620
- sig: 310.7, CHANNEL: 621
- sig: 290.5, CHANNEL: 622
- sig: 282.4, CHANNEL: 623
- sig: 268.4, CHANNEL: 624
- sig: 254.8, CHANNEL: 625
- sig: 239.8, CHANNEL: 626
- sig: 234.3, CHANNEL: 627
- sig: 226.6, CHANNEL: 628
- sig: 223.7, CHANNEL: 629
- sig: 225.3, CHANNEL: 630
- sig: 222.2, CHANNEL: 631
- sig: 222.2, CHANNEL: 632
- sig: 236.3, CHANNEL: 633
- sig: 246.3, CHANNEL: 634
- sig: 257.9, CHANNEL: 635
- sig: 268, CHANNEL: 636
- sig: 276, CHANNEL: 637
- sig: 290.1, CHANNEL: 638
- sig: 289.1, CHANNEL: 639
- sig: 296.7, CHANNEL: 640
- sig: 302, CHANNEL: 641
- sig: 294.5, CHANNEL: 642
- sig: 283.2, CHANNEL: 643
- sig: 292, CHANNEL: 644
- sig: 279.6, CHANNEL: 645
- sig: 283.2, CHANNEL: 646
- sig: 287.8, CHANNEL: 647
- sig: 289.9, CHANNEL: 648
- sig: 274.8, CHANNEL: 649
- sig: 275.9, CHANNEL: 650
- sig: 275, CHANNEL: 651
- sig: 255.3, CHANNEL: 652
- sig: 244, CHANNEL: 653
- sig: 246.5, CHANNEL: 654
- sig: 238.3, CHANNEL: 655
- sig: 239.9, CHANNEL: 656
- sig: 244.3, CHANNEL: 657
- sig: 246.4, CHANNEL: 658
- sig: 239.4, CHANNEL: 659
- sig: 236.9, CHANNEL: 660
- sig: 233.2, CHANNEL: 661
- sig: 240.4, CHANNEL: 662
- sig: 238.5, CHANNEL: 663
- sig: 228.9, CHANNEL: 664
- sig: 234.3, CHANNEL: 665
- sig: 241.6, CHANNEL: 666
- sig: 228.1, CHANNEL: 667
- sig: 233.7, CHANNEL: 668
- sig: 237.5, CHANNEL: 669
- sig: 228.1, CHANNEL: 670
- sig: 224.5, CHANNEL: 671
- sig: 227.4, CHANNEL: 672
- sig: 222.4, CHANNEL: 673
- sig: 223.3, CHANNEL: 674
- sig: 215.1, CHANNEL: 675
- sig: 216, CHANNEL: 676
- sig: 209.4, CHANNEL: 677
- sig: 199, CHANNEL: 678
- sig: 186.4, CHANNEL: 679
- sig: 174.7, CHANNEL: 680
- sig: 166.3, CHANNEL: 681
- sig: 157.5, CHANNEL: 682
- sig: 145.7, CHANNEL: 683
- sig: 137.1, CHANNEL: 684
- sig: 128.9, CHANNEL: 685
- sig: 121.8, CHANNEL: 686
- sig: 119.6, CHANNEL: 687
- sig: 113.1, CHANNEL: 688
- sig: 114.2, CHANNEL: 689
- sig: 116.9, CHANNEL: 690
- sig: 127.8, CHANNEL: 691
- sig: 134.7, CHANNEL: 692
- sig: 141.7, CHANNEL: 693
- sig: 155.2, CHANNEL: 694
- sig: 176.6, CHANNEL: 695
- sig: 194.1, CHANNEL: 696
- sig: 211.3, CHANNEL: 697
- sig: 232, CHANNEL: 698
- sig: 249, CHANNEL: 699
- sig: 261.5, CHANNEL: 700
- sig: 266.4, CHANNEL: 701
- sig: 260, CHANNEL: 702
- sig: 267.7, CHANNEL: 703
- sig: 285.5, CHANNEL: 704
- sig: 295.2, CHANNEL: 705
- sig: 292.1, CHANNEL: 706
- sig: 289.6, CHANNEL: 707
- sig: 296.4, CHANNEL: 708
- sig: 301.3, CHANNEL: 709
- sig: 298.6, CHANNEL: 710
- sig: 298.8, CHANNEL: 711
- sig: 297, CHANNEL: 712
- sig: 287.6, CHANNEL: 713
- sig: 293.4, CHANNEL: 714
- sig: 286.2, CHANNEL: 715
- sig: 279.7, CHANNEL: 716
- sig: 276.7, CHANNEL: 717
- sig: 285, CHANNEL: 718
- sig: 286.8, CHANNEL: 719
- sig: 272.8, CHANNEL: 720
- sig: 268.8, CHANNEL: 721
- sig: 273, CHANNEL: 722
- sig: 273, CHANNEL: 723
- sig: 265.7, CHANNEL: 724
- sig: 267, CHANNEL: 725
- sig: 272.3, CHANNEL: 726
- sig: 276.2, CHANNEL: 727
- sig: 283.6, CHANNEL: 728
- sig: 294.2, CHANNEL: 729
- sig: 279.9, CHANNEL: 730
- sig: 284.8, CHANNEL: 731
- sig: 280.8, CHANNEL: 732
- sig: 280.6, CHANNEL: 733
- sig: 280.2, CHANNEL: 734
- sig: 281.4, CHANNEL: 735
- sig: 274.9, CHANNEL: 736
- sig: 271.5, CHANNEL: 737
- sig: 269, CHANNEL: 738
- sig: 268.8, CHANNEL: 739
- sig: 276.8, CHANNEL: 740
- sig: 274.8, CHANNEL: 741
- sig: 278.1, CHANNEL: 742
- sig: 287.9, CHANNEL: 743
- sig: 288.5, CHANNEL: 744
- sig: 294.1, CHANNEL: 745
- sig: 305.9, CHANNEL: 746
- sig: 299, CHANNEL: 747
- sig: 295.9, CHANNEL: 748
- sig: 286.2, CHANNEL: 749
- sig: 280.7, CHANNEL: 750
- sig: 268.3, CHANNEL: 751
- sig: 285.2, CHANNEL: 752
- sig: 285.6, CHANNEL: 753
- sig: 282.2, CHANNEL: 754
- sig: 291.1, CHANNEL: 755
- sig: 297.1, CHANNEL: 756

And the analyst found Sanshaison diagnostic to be 195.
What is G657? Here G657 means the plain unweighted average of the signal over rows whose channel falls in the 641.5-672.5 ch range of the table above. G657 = 252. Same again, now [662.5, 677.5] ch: 227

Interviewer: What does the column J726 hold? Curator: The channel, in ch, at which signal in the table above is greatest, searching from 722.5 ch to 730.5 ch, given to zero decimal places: 729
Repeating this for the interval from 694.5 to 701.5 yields 701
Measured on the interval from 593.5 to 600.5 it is 594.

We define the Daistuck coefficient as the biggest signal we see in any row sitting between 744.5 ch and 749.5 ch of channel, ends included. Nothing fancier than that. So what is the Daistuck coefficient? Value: 305.9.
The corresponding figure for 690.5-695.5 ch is 176.6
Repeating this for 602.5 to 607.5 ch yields 336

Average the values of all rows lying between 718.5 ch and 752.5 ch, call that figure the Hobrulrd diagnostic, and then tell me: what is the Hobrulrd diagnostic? 280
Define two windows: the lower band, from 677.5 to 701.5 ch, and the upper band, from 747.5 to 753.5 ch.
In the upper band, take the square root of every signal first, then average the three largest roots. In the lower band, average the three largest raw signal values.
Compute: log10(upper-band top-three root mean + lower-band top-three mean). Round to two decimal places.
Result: 2.44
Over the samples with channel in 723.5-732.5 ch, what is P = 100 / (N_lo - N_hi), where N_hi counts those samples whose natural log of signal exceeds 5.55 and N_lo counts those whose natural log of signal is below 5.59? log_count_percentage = -14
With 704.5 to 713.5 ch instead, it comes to -11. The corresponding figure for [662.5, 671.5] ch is 11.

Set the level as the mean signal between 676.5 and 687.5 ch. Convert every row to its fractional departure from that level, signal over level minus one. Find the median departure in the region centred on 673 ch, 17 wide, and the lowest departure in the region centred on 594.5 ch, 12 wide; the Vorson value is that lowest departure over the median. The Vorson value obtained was 1.8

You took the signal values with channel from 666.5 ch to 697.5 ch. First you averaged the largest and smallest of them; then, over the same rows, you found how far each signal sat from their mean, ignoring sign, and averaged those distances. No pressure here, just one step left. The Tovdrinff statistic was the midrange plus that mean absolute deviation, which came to 214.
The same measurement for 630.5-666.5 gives 284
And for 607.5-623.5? 331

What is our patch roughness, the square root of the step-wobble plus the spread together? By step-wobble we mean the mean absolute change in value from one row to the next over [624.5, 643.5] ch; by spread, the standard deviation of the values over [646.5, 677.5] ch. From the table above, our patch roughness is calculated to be 5.3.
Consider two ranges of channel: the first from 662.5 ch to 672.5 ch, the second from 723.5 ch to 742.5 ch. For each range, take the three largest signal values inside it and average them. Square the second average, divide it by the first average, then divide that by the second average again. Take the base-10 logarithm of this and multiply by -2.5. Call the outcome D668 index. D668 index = -0.2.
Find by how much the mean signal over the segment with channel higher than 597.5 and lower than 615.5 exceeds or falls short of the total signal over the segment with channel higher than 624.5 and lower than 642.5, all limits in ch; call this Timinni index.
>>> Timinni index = -4286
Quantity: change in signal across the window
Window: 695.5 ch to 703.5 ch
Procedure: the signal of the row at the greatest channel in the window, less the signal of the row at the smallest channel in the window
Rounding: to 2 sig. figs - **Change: 74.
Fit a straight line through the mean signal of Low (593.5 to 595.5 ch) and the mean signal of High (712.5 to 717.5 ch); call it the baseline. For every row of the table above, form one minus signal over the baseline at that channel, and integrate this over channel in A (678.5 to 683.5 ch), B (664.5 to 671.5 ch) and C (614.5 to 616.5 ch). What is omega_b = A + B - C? 3.9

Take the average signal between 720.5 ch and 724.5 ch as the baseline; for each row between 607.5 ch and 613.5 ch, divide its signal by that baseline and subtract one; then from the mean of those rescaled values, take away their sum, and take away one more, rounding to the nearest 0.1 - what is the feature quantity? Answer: -2.2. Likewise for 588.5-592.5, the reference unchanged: -2.0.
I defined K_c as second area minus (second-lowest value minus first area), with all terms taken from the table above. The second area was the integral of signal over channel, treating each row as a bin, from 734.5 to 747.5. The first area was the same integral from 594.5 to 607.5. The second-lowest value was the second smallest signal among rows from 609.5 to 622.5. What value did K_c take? 7337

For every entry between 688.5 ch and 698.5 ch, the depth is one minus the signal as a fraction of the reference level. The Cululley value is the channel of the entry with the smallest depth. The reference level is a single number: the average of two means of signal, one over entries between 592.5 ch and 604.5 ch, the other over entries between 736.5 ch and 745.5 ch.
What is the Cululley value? 698 ch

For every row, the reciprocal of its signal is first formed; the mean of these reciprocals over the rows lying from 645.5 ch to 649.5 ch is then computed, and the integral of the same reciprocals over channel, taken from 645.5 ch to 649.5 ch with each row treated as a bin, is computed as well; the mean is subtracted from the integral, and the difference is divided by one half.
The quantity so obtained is 0.021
